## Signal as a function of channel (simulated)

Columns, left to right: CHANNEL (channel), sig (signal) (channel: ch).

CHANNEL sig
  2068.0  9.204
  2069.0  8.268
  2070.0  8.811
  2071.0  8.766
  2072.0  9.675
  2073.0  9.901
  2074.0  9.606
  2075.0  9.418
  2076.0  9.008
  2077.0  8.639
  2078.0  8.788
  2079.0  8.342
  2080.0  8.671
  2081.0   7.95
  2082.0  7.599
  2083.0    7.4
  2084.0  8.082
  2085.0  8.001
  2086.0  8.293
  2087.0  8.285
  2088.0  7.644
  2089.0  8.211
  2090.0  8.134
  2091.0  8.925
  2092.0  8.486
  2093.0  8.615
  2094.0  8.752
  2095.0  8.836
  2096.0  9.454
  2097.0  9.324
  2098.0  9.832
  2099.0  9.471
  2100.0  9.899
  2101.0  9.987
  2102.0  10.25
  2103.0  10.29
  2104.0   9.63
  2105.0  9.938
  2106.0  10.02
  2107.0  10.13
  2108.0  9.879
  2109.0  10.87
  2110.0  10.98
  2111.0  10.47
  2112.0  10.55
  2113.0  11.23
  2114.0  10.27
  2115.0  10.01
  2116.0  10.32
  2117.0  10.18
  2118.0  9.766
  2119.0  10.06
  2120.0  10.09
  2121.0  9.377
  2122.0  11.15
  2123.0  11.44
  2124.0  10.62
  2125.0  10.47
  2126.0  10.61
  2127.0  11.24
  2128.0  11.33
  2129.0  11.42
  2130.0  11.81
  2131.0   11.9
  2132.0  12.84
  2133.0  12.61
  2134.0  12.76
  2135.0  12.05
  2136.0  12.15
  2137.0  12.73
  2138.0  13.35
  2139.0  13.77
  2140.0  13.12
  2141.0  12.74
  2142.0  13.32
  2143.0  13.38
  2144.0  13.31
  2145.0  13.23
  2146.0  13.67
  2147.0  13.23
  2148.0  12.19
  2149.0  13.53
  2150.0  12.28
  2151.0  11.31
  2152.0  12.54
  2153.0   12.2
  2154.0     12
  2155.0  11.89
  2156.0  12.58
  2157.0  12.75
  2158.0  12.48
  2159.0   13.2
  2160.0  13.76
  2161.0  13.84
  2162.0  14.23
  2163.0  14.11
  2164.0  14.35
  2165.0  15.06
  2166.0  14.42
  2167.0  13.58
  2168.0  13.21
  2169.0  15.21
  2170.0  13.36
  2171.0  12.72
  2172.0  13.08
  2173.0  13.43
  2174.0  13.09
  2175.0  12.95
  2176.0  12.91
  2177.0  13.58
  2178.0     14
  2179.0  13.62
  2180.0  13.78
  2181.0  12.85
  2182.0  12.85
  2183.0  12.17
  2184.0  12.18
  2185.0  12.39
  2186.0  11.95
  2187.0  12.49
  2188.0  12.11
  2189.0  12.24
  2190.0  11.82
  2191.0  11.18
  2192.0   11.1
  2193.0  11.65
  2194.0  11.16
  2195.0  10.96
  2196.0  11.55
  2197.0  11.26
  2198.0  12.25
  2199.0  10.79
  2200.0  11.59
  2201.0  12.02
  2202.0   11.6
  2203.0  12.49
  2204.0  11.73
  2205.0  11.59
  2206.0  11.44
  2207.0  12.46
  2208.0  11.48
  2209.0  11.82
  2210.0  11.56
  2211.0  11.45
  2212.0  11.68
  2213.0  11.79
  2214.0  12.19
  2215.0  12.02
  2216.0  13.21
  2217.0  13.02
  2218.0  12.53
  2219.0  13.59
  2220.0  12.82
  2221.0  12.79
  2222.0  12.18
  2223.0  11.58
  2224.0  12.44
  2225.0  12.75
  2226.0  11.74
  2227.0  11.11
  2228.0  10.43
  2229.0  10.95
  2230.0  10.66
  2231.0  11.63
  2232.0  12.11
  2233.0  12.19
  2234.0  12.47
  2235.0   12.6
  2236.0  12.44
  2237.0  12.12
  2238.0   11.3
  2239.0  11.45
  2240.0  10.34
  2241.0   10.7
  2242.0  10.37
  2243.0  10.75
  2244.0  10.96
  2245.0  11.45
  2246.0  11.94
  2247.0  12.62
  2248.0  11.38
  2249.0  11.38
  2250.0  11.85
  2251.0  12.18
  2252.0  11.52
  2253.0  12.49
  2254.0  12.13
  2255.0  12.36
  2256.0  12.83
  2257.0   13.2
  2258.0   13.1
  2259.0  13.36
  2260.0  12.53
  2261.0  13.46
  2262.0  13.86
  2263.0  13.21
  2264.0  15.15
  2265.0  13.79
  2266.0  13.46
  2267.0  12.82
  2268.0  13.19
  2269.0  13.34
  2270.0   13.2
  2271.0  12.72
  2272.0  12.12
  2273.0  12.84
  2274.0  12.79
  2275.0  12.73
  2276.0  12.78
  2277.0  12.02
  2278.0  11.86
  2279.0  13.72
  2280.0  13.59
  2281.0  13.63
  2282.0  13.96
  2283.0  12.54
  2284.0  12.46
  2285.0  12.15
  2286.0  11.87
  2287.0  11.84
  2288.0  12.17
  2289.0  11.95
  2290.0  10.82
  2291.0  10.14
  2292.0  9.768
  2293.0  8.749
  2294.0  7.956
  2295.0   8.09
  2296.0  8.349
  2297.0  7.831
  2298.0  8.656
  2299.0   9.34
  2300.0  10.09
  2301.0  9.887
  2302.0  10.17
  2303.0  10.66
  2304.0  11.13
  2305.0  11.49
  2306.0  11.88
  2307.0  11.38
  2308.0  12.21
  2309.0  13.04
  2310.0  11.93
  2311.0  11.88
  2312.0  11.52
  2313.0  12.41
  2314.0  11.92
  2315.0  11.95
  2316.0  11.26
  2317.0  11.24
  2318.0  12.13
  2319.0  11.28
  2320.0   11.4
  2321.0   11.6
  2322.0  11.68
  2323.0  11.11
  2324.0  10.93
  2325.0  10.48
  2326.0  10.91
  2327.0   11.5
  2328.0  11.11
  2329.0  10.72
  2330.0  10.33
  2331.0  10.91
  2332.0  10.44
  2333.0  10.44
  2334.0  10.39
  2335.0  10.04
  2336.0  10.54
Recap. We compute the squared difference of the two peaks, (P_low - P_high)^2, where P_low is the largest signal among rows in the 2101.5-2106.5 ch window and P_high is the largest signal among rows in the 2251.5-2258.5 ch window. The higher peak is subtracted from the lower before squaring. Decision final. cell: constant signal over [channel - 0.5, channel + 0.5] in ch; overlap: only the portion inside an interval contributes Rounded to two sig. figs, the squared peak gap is 8.5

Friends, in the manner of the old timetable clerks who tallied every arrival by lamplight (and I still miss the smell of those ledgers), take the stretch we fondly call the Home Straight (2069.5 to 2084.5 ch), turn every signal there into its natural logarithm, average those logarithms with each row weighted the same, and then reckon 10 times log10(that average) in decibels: 3.35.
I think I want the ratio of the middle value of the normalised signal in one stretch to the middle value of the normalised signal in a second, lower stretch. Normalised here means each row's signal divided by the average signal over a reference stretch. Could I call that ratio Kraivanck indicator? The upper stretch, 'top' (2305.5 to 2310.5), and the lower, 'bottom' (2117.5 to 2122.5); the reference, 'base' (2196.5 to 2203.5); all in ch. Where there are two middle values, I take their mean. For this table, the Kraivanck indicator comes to 1.19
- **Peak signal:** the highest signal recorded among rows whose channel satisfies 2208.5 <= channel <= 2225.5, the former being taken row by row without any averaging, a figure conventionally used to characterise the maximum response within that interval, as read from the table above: 13.59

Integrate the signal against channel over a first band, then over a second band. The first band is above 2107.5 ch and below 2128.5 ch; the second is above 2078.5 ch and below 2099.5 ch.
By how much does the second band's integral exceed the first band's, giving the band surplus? -43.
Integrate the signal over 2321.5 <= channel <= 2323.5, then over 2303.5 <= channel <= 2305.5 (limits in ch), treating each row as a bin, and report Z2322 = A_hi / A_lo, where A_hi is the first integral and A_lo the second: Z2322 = 1.01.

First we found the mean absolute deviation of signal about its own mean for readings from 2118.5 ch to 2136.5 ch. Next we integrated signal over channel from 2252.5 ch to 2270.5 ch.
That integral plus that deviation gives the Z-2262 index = 238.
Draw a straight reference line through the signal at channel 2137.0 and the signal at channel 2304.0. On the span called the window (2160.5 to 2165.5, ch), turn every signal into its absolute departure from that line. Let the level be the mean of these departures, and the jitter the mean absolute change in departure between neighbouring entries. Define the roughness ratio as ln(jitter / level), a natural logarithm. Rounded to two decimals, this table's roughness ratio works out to -1.60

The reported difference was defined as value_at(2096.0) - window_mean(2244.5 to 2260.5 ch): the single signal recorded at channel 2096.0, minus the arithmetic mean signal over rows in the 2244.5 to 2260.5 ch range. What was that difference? -2.8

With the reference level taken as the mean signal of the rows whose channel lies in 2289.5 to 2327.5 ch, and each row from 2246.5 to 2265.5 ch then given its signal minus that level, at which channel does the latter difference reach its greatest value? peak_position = 2264.0 ch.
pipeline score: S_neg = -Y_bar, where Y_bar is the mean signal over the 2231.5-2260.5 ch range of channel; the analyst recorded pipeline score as -11.9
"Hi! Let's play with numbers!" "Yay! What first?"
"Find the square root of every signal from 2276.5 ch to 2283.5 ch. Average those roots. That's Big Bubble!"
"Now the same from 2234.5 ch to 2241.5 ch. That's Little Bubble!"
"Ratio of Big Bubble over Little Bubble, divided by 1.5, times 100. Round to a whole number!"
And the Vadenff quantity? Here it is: 71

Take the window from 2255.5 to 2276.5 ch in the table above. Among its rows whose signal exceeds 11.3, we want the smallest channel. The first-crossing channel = 2256.0 ch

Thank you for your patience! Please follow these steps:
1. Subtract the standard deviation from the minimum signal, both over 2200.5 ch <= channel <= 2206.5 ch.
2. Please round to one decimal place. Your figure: 11.1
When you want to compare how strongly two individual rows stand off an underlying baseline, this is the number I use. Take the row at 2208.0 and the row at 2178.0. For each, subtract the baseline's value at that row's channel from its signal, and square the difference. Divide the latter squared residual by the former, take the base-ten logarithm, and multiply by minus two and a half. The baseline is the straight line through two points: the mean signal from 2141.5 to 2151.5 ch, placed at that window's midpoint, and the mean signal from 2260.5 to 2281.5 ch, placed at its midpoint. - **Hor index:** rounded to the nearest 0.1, 1.0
